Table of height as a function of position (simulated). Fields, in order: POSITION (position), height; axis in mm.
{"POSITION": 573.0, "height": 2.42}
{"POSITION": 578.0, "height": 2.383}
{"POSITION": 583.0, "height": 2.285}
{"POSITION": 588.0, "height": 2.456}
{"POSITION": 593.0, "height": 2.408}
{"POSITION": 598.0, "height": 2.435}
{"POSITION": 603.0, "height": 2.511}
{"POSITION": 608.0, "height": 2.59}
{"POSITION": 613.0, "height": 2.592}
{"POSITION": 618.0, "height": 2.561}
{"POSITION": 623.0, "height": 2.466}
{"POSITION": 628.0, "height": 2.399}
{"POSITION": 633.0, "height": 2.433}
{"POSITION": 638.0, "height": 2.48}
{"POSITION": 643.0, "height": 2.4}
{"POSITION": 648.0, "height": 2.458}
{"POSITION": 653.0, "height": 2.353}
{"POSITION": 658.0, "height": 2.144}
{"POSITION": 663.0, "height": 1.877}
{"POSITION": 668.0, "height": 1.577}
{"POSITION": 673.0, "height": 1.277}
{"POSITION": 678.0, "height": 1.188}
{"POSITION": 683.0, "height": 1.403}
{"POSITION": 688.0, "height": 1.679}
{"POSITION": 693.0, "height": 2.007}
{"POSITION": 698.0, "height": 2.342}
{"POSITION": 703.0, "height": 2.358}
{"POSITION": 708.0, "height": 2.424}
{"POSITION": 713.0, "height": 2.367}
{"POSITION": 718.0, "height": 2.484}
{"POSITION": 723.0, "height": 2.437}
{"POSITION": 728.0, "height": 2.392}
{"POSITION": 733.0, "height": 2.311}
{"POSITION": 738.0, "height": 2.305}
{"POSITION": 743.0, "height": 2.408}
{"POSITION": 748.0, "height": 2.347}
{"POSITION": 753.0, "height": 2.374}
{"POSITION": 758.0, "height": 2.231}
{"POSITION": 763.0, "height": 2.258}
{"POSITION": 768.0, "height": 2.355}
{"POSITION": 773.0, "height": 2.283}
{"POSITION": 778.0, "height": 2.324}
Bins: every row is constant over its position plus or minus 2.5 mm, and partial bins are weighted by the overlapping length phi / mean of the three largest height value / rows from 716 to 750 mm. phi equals 2.44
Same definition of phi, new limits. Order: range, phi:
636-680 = 2.45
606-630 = 2.58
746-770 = 2.36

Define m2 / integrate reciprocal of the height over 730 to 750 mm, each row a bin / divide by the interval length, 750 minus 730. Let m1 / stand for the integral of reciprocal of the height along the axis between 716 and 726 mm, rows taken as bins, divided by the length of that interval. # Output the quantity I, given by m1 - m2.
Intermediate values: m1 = 0.4072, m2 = 0.427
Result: -0.02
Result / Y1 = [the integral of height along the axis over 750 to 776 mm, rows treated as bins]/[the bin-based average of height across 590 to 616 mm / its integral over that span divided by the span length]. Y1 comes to 23.9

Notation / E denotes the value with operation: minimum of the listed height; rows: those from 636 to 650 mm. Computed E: 2.4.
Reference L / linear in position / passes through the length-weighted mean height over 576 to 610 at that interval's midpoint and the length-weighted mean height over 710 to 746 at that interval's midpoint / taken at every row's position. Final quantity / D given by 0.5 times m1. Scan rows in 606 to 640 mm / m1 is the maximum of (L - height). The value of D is 0.01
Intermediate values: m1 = 0.02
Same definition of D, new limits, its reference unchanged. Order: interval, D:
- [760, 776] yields 0.06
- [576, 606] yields 0.08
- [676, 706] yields 0.61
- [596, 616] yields 0.00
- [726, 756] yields 0.04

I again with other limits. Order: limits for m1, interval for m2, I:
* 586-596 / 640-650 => 0.00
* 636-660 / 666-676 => -0.30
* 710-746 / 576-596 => 0.00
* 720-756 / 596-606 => 0.02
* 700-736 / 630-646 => 0.01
